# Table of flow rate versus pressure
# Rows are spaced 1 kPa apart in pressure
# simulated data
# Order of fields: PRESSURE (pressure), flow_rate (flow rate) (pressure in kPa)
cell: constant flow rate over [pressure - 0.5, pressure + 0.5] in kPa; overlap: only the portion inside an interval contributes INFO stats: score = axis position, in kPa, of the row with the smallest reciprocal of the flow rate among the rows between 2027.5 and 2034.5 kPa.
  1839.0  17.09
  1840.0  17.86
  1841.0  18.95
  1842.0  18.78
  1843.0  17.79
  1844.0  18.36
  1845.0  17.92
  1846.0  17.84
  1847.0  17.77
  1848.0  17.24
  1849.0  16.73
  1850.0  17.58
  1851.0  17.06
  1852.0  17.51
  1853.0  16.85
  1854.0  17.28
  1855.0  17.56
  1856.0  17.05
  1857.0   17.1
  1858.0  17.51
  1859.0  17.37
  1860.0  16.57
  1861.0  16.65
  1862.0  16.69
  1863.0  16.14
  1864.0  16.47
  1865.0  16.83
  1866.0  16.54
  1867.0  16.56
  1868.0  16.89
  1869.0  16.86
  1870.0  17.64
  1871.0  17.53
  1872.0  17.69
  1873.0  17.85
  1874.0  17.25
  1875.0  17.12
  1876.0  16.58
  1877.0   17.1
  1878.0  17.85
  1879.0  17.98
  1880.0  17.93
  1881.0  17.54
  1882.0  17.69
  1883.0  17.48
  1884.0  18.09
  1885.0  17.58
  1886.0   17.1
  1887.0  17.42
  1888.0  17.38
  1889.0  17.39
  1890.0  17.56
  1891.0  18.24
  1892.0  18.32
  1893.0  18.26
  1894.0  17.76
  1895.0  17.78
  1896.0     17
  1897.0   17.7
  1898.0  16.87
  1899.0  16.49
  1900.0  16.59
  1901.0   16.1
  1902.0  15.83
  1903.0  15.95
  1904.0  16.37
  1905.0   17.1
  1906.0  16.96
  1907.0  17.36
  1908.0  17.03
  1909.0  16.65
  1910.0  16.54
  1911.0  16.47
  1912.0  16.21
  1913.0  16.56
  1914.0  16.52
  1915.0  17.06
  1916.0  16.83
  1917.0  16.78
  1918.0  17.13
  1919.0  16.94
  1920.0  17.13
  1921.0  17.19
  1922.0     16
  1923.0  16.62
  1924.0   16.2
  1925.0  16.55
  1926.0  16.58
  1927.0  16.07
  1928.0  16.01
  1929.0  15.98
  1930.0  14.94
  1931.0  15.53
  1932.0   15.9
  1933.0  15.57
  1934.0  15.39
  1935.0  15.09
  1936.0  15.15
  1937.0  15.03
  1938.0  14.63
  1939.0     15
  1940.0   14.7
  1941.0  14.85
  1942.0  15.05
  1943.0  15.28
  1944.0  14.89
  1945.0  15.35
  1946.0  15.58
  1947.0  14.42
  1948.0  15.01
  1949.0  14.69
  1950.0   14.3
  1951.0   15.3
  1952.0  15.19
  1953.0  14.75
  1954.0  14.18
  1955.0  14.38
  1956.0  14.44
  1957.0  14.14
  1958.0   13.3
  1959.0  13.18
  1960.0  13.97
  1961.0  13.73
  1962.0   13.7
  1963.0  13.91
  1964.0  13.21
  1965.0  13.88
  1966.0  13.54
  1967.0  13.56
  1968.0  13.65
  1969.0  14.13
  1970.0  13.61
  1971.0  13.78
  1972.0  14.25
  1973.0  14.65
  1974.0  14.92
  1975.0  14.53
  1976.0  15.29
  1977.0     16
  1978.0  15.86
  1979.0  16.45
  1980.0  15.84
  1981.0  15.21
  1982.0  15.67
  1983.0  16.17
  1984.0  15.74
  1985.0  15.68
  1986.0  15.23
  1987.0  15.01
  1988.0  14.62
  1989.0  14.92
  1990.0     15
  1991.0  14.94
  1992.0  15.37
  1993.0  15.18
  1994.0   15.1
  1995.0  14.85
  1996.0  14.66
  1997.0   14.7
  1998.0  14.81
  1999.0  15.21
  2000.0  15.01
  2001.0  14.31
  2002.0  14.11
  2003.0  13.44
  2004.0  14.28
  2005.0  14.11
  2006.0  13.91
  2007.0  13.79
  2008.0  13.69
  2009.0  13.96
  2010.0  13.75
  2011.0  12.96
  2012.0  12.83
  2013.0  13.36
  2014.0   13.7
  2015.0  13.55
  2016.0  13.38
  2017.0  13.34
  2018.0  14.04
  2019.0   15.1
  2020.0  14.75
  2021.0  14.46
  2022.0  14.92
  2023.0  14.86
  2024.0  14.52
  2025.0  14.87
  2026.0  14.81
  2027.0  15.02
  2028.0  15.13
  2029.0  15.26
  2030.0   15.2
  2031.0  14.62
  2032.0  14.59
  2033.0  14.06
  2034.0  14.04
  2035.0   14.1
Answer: 2029.0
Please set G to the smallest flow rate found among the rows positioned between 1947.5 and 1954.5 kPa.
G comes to 14.18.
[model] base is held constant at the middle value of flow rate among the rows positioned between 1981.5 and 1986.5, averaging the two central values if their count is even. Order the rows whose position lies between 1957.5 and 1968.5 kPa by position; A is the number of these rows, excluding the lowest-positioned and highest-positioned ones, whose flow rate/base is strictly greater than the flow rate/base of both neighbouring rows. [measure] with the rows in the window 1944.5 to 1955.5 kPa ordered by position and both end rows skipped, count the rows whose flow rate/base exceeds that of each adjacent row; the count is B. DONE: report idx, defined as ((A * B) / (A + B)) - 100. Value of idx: -98.50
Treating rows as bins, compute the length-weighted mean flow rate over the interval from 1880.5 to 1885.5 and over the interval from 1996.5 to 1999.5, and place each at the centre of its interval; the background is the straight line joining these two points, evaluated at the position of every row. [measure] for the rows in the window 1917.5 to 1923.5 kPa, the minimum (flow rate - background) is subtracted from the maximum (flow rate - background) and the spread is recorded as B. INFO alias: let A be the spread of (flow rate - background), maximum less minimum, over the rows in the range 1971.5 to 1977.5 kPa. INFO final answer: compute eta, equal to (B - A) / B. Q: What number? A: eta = -0.6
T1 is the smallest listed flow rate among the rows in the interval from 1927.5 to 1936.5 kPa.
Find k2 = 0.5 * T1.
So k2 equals 7.5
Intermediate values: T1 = 14.94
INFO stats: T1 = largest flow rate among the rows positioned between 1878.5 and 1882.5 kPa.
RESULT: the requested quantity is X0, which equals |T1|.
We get 18.0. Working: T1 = 17.98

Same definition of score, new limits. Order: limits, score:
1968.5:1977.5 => 1977.0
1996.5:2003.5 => 1999.0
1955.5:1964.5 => 1956.0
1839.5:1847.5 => 1841.0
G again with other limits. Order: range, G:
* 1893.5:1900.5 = 16.49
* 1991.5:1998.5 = 14.66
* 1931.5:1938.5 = 14.63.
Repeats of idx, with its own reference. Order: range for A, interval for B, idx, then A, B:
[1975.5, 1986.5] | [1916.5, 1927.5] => -98.29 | 3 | 4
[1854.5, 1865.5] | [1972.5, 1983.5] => -98.80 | 2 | 3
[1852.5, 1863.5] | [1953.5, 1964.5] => -98.50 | 3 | 3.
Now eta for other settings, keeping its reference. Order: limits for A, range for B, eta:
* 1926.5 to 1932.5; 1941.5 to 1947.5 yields 0.1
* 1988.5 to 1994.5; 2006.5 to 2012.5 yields 0.5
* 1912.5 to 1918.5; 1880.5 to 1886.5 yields 0.3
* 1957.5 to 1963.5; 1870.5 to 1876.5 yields 0.3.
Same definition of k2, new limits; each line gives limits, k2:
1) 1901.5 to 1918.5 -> 7.9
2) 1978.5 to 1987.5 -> 7.5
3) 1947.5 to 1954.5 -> 7.1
